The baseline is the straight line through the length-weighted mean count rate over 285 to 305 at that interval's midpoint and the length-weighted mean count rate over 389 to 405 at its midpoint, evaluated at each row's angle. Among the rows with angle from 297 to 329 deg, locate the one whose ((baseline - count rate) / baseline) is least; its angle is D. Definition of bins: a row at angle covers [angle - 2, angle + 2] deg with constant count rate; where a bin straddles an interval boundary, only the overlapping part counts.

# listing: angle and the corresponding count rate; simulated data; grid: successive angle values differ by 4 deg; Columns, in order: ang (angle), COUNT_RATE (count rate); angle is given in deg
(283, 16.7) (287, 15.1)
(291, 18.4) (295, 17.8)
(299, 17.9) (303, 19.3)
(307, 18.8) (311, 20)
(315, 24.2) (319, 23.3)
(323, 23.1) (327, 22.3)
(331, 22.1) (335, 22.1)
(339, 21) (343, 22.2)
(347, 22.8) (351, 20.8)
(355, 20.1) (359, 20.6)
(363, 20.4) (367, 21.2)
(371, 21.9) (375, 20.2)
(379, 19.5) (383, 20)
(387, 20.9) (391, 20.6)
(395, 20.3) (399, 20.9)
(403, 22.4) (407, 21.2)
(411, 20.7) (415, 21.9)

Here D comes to 315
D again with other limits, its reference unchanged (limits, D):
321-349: 323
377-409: 403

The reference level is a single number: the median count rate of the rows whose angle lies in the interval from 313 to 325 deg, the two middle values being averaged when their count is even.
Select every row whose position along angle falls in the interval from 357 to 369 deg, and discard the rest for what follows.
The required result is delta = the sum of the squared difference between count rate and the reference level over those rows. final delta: 20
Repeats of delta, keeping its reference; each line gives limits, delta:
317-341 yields 9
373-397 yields 57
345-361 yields 24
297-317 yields 77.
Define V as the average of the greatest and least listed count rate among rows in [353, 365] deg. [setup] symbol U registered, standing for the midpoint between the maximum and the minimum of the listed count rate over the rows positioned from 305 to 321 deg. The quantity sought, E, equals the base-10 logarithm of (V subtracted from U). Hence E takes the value 0.1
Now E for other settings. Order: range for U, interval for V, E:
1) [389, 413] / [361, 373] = -0.7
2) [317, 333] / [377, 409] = 0.2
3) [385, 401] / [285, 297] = 0.6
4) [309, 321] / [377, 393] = 0.3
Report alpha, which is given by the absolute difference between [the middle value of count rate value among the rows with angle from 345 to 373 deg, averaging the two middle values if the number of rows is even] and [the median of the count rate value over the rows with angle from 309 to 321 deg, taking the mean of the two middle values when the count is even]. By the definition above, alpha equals 2.5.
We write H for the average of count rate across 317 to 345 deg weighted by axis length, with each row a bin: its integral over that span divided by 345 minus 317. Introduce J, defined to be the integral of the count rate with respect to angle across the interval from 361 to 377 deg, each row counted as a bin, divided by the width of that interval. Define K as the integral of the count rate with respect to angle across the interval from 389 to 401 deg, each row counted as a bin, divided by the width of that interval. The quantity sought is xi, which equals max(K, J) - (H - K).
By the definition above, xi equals 19.2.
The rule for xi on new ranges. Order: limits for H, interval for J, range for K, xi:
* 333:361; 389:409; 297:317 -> 19.7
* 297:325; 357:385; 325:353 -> 22.9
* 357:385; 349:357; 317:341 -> 24.1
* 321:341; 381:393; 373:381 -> 18.2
